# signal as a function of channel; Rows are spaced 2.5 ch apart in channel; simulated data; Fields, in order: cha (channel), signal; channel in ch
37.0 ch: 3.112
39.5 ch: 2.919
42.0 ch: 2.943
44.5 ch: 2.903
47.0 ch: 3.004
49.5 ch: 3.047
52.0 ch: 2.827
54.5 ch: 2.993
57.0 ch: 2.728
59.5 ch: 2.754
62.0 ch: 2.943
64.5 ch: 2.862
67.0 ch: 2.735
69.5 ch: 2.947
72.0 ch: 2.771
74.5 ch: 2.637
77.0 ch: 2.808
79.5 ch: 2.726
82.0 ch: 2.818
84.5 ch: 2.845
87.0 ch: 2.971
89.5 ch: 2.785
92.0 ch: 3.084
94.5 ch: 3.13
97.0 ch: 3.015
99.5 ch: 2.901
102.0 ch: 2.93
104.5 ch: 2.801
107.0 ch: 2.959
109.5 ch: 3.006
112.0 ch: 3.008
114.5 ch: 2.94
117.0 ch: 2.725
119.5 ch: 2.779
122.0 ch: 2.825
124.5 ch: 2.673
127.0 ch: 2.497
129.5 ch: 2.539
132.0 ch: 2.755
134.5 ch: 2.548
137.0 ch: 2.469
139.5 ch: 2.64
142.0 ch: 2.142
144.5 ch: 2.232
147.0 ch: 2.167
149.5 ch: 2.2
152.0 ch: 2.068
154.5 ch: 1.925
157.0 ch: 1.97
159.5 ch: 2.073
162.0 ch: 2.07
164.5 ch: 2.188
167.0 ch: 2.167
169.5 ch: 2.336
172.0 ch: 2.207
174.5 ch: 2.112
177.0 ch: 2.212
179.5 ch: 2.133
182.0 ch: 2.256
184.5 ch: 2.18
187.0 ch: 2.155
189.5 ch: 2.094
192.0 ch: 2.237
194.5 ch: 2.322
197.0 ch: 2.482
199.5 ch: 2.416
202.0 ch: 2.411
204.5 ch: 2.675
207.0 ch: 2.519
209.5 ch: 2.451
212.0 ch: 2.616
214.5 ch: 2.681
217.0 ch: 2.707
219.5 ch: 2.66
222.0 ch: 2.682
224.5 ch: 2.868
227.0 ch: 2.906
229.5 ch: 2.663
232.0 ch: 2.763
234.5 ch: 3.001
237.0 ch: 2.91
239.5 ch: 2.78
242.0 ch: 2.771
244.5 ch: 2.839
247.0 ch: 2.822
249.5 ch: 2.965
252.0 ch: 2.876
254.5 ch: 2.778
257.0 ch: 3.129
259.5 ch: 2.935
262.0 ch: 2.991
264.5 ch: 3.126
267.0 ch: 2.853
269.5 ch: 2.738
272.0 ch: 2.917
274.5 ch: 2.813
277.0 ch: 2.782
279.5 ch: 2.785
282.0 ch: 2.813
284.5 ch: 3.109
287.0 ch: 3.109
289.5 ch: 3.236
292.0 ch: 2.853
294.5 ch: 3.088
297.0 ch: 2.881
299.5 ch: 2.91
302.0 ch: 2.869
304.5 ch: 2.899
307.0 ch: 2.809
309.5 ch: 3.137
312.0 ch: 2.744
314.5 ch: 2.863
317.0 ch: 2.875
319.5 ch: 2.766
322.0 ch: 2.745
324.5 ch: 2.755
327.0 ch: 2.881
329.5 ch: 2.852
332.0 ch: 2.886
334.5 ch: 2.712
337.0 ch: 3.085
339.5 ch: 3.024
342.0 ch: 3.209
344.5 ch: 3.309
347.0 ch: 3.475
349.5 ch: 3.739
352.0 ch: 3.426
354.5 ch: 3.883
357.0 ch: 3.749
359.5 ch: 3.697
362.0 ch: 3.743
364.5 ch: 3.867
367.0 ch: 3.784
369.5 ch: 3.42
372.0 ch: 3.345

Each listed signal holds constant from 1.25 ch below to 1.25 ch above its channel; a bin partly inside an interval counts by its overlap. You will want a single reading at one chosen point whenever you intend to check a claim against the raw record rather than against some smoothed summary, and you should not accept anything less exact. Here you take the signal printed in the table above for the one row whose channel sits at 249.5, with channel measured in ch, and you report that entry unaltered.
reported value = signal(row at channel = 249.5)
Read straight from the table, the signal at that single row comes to 2.965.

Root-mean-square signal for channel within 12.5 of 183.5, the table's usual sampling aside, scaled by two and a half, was 5.5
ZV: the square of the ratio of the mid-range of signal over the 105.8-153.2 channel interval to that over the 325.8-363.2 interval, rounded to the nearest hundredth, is 0.59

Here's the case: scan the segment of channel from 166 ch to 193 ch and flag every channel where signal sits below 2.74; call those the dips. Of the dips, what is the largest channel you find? 192.0 ch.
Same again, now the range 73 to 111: 79.5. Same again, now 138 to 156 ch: 154.5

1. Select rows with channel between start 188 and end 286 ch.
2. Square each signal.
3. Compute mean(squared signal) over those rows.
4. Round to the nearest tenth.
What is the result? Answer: 7.6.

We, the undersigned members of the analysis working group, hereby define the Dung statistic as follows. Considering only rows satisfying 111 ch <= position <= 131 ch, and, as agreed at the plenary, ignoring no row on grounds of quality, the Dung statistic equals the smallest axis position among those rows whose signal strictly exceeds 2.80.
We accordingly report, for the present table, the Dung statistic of 112.0 ch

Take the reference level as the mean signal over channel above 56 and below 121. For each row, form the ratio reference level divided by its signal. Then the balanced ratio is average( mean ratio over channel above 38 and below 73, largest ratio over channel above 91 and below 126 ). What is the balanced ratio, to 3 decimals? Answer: 1.035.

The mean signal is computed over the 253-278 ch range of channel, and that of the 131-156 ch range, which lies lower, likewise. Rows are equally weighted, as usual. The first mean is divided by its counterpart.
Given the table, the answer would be 1.26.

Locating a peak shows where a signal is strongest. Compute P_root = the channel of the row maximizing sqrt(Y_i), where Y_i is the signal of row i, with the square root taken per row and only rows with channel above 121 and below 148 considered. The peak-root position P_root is 122.0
